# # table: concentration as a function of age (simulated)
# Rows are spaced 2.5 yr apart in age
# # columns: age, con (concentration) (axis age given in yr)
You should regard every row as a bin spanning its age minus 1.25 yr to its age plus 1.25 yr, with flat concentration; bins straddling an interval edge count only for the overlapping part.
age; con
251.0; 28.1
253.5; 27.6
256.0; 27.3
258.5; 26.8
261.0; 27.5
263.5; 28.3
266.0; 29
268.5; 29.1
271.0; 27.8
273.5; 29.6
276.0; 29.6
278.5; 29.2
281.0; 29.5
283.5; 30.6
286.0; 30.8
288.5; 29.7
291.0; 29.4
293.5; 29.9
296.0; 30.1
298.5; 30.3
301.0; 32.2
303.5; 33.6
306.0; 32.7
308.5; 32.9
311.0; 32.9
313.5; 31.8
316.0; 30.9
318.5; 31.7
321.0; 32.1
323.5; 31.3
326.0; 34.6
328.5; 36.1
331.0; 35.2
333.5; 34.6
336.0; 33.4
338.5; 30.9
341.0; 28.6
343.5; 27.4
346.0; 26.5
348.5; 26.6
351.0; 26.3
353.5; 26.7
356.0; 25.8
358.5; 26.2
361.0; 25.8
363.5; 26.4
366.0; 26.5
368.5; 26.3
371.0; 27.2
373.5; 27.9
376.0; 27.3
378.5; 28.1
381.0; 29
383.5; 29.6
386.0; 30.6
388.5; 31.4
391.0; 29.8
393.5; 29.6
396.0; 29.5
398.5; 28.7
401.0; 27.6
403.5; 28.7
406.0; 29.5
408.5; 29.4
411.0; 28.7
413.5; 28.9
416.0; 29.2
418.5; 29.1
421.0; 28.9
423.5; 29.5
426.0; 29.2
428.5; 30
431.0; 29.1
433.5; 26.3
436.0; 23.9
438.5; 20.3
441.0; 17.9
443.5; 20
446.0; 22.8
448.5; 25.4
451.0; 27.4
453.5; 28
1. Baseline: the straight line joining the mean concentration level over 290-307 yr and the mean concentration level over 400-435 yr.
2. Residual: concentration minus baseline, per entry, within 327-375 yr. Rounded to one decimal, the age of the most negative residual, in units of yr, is 356.0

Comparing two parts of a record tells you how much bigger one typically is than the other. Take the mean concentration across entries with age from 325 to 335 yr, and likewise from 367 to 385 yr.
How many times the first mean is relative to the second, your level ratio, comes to 1.26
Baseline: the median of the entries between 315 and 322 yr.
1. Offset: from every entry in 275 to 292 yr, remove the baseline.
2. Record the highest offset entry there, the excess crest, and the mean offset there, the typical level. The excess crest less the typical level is 1.0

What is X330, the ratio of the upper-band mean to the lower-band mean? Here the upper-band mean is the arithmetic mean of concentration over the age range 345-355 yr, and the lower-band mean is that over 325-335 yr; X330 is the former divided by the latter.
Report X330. 0.76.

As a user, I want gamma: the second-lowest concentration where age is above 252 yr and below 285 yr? 27.3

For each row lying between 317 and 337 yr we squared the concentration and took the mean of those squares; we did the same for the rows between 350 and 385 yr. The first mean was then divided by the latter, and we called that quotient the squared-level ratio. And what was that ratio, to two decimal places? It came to 1.54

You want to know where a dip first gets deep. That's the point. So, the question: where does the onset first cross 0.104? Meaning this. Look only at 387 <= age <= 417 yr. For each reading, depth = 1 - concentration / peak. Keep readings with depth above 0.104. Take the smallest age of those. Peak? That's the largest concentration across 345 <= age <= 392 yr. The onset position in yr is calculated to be 401.0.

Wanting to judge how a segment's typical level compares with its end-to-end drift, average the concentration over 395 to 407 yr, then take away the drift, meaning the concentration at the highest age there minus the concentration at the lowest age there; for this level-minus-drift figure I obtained 28.8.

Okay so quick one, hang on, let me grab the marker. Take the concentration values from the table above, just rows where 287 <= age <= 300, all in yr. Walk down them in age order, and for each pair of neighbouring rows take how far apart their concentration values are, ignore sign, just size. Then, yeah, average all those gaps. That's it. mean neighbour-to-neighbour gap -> 0.30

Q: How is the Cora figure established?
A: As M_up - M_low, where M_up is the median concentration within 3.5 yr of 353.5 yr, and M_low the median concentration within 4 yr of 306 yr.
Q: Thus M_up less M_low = -7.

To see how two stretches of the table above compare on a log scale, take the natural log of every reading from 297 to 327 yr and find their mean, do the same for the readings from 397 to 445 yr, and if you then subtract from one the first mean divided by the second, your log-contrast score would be -0.056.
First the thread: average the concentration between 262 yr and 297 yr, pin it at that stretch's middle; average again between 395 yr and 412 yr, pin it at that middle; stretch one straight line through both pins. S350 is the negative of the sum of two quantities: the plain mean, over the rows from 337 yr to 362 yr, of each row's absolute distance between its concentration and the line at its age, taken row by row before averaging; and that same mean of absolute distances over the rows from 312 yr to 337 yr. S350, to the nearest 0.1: -6.3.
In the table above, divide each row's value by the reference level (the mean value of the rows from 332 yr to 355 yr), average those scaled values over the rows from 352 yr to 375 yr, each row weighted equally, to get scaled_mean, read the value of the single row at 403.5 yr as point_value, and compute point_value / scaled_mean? 31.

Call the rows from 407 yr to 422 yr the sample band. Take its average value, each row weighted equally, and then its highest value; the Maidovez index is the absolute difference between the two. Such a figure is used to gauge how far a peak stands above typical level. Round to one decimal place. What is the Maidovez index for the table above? 0.4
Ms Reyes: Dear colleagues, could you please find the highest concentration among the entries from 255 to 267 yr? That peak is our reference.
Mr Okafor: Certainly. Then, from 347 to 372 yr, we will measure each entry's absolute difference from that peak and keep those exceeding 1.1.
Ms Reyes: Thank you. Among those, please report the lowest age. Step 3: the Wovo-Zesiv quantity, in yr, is 348.5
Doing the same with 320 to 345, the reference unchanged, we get 321.0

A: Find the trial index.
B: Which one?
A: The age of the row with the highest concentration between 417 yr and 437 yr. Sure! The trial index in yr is 428.5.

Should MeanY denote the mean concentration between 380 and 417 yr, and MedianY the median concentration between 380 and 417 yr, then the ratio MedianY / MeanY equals 1.00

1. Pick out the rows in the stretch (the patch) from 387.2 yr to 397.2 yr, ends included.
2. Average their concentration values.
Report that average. 30.1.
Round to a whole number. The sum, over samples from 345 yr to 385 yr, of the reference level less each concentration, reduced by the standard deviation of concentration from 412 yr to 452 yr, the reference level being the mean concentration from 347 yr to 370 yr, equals -15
